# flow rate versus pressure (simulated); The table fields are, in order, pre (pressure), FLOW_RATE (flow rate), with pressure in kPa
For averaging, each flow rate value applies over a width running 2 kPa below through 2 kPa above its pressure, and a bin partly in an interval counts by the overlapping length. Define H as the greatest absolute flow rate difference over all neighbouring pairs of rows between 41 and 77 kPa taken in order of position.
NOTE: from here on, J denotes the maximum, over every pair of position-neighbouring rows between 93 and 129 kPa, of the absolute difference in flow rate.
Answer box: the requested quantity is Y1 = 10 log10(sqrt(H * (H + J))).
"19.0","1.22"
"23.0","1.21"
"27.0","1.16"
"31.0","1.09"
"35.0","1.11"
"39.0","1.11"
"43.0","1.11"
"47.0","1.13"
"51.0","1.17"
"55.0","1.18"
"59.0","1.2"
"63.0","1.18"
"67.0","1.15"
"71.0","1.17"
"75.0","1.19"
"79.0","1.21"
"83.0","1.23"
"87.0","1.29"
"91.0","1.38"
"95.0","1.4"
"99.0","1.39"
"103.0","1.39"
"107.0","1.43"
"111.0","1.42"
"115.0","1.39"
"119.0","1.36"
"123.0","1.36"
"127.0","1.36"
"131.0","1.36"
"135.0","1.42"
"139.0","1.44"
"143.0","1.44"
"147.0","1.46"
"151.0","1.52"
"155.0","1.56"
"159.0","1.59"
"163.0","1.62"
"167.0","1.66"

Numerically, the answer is -12.5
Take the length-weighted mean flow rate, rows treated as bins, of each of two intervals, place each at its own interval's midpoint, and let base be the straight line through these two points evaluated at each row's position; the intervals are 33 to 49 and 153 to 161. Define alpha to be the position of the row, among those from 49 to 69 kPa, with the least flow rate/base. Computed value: 67.0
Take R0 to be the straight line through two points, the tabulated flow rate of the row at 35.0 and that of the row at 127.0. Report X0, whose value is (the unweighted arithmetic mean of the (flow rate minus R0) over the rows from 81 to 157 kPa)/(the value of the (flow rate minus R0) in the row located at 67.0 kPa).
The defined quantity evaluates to -1.3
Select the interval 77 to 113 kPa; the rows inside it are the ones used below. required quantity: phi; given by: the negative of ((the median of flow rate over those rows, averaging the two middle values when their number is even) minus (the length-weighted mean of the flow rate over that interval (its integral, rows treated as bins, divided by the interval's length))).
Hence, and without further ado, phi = -0.041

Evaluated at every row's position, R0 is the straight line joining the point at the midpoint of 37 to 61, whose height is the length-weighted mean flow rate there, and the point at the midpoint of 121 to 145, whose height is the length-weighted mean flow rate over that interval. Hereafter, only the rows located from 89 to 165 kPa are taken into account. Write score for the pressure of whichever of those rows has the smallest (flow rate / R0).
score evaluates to 131.0 kPa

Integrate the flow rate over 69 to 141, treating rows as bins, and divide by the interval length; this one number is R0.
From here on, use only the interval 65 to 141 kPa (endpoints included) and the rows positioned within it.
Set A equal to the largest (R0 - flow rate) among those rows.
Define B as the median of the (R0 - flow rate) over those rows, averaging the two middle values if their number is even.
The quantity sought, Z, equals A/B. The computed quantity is -12.0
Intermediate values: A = 0.194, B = -0.02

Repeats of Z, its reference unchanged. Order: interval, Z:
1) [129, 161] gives 0.2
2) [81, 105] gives -2.8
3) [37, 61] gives 1.2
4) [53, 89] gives 1.3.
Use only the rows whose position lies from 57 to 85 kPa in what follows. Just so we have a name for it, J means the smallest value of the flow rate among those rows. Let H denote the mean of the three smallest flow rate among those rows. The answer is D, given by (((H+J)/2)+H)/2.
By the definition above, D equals 1.16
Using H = 1.17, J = 1.15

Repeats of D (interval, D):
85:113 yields 1.34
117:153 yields 1.36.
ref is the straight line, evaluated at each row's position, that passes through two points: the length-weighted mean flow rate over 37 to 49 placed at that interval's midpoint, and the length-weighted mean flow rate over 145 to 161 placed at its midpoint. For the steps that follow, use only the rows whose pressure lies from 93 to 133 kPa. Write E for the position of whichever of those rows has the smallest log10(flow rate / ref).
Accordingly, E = 131.0 kPa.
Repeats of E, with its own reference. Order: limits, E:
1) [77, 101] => 79.0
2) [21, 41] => 39.0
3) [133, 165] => 143.0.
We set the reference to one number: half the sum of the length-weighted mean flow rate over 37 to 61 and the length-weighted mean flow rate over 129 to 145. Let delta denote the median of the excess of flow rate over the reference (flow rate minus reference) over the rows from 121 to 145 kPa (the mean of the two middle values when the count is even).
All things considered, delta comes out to 0.11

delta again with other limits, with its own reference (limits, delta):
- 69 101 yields -0.02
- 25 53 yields -0.17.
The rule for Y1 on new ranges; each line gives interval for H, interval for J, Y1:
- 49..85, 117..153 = -12.8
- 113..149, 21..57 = -10.5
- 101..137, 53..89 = -10.7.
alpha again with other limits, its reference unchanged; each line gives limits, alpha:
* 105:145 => 131.0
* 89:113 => 111.0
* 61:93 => 67.0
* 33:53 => 43.0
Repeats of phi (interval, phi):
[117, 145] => 0.031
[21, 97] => 0.013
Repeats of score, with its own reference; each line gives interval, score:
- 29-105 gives 67.0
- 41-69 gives 67.0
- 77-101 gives 79.0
